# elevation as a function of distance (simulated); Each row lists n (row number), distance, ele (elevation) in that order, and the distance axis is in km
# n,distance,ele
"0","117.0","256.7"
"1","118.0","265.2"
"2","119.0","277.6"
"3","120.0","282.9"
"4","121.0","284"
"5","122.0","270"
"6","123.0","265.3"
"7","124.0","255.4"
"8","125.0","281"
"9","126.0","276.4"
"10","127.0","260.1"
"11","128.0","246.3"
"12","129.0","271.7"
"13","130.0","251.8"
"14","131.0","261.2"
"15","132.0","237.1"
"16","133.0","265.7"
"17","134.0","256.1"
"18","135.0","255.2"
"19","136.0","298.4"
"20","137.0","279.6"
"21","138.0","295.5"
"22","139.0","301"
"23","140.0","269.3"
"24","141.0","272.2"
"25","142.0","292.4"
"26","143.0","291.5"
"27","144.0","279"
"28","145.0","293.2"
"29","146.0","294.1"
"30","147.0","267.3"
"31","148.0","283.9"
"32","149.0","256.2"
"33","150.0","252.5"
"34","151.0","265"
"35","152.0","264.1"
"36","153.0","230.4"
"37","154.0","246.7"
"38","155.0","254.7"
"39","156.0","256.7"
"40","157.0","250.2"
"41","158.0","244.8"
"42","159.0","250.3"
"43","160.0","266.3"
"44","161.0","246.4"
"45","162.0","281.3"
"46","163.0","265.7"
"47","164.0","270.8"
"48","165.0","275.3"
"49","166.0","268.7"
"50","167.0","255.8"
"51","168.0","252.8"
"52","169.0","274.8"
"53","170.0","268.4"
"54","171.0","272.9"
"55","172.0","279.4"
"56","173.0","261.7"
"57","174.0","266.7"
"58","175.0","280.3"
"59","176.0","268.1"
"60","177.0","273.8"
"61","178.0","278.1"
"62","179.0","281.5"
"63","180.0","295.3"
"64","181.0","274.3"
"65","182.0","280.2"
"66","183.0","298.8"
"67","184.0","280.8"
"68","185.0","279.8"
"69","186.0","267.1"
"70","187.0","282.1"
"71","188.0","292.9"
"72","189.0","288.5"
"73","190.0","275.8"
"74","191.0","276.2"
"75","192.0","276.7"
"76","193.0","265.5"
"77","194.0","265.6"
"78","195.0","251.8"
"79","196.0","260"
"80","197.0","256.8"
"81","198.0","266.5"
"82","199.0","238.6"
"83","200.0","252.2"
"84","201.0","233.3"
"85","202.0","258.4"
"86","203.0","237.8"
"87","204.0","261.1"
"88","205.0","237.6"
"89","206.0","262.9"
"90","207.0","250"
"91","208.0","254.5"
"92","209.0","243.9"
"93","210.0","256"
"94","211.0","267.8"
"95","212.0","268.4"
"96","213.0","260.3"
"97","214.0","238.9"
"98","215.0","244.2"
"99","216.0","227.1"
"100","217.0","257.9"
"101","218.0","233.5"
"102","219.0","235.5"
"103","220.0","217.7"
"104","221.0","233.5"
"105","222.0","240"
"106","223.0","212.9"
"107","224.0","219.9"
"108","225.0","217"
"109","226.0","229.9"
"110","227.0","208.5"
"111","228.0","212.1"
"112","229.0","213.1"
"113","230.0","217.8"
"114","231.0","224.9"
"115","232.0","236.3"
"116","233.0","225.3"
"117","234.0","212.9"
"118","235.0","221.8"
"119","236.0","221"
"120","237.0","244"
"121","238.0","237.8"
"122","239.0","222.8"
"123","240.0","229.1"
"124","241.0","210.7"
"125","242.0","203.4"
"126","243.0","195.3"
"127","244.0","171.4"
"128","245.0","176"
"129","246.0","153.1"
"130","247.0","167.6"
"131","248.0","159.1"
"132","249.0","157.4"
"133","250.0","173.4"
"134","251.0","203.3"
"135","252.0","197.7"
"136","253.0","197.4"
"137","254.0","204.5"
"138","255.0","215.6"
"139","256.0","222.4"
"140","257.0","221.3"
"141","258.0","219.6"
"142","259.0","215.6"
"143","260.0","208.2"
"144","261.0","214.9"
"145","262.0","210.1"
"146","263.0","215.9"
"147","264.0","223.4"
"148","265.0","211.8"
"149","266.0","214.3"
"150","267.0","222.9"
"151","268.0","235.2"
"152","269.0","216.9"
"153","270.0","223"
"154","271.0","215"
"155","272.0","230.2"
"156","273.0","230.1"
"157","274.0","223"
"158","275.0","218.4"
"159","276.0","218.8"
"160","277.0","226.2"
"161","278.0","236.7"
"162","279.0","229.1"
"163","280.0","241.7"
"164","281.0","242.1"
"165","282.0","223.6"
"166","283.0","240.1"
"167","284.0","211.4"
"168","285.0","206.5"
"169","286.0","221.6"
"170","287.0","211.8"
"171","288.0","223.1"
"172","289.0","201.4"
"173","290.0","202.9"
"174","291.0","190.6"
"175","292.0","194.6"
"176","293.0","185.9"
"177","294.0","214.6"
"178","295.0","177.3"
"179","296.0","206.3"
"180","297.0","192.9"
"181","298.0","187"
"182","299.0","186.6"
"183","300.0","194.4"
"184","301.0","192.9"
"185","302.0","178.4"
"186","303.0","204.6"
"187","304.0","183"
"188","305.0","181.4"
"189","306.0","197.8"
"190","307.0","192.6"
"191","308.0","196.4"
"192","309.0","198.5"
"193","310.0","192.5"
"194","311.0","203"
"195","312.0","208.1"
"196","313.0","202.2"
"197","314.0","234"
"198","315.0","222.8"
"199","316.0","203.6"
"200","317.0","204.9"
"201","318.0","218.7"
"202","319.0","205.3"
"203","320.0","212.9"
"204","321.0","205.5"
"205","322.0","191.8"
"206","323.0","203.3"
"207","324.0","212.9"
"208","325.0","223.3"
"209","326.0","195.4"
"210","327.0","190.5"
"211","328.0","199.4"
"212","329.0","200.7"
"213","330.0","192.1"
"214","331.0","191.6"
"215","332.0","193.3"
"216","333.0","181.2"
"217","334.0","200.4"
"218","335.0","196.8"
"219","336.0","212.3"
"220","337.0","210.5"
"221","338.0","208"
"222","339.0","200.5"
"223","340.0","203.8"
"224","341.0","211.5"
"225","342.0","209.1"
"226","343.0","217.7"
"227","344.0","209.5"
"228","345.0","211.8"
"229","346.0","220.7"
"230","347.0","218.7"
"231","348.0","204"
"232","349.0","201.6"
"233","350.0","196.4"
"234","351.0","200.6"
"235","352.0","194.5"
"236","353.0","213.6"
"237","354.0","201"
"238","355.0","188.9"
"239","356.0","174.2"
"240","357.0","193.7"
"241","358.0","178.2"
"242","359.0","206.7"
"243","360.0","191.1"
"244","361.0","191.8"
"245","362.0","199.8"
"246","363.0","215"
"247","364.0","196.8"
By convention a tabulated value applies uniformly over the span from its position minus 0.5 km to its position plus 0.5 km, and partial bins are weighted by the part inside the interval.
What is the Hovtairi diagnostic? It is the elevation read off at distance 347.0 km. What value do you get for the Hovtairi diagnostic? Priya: 218.7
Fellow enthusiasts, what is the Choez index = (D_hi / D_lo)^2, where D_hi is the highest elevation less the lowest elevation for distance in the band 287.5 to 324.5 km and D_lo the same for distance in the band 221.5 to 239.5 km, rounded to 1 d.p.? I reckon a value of 2.6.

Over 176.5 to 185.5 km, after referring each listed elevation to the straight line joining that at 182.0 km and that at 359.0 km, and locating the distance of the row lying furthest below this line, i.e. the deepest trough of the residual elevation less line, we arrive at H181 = 177.0 km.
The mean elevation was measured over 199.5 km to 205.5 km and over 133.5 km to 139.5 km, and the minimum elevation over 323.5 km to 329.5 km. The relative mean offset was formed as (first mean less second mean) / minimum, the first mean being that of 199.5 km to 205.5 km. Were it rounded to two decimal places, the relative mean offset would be -0.18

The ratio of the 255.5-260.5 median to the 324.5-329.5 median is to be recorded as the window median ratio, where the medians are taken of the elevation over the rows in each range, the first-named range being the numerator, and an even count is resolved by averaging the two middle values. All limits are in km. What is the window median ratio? 1.10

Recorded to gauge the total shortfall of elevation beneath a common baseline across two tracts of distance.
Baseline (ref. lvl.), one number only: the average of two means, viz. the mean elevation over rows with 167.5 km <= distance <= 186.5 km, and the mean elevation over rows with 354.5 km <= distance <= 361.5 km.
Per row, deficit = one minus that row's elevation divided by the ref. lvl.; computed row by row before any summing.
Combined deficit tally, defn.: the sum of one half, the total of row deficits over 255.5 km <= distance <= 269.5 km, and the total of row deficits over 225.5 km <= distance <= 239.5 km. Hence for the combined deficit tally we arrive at 1.9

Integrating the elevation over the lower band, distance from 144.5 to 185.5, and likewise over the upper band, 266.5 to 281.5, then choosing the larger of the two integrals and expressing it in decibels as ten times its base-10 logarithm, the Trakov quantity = 40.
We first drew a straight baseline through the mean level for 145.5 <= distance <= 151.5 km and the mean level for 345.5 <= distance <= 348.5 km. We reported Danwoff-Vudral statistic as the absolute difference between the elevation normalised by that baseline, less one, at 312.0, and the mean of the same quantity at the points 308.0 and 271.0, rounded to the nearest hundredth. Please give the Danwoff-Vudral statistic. 0.04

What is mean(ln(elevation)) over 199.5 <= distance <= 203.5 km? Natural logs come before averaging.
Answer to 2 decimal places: 5.50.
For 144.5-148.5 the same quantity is 5.65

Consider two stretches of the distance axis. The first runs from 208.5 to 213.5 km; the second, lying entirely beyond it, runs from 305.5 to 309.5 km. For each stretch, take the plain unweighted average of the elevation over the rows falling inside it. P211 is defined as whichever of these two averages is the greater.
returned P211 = 259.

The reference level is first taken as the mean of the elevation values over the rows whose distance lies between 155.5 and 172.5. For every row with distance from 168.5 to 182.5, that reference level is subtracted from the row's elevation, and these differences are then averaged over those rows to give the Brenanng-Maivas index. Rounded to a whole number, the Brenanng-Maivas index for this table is 12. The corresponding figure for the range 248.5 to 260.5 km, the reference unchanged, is -61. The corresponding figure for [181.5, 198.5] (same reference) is 11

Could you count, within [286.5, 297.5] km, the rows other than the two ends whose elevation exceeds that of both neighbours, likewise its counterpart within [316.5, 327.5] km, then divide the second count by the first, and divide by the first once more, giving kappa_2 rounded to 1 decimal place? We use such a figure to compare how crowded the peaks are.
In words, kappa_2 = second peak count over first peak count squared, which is 0.1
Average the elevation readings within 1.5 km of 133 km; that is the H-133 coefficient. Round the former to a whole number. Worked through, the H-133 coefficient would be 253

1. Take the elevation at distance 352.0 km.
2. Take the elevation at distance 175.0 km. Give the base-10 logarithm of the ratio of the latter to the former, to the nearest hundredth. 0.16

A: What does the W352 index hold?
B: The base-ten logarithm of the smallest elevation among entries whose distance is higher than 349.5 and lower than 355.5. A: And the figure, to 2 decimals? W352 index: 2.28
